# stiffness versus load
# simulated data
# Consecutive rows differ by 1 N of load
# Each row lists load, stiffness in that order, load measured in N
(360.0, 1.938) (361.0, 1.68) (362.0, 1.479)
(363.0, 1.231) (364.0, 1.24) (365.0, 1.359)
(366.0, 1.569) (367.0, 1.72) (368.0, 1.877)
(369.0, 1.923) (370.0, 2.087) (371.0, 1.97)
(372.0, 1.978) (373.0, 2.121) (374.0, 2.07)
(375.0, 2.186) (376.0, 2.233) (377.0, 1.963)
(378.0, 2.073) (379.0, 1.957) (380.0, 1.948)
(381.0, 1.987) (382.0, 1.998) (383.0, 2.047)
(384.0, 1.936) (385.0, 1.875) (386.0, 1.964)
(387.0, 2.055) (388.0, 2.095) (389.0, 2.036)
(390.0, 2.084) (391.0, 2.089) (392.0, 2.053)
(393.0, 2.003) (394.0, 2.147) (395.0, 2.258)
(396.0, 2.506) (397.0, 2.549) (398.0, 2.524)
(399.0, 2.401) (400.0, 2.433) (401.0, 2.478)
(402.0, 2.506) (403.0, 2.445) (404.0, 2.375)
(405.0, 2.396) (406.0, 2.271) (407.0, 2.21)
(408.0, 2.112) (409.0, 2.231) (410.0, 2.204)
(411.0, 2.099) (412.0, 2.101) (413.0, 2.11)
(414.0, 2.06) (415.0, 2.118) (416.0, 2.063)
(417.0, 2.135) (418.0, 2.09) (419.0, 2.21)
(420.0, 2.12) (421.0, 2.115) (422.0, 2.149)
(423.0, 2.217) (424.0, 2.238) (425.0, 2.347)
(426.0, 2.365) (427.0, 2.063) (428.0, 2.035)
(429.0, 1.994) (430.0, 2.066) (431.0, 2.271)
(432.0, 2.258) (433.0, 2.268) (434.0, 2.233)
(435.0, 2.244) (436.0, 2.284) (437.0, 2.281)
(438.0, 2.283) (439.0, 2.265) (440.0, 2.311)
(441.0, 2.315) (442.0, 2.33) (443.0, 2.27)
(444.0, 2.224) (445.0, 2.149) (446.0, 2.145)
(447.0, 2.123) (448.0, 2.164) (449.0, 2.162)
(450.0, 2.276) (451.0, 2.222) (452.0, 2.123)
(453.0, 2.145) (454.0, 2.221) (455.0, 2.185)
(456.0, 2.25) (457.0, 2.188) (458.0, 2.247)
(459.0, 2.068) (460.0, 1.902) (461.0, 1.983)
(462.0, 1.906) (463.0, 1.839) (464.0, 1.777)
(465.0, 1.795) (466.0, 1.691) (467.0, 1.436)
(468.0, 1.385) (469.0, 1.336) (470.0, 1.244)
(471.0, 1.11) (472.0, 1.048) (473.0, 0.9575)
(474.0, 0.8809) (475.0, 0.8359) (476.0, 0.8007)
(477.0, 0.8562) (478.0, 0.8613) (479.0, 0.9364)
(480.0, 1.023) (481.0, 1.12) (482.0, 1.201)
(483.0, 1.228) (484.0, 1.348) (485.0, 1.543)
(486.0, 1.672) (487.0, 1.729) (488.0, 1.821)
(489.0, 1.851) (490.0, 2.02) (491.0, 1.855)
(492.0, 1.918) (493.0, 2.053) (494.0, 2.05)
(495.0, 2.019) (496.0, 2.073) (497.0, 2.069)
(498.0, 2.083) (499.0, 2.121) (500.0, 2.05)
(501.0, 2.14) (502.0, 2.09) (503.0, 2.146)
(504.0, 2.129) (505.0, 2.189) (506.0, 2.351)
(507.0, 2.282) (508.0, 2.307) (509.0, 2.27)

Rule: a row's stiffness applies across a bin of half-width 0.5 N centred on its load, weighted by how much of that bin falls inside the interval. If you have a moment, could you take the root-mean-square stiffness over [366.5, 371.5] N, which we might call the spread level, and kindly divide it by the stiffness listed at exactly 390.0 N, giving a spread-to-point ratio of 0.921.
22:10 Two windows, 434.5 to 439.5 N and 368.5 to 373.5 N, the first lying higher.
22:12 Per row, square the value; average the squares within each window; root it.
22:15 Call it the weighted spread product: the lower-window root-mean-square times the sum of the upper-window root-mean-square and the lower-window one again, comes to 8.7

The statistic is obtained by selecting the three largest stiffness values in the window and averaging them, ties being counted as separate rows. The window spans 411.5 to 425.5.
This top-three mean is 2.27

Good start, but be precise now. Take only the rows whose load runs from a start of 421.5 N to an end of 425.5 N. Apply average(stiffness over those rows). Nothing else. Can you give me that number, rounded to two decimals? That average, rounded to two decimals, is 2.24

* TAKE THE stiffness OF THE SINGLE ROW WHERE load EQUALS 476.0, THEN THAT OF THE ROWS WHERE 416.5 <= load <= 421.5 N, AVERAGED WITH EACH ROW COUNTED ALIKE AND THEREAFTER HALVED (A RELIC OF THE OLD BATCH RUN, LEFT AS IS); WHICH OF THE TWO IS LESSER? 0.80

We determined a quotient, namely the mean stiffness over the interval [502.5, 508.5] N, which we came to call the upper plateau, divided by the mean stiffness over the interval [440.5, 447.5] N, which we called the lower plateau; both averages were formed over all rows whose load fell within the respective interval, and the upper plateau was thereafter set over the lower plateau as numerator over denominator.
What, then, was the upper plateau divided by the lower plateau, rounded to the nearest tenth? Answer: 1.0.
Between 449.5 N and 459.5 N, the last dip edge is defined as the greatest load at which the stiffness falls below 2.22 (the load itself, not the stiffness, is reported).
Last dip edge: 459.0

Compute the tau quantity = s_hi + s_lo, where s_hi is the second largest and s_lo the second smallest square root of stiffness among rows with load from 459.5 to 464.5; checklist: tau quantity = 2.74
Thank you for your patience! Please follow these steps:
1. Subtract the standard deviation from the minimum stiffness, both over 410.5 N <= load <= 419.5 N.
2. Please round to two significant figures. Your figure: 2.0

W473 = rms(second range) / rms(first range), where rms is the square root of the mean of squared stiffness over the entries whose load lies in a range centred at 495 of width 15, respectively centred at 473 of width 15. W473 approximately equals 1.8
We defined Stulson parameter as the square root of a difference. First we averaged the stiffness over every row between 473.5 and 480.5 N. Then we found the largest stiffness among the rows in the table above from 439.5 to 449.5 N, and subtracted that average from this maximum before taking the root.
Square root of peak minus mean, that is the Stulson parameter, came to 1.2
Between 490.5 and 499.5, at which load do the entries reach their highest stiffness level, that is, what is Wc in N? 499.0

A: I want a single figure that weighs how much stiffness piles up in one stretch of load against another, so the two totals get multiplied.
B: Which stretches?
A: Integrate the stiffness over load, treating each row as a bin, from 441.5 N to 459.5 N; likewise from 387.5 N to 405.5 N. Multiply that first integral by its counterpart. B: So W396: 1634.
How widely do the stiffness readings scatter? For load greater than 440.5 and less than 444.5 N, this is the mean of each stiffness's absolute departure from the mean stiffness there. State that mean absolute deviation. 0.038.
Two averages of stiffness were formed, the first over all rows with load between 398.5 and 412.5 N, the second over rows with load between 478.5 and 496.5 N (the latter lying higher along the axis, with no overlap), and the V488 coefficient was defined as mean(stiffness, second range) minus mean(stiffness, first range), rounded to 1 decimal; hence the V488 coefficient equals -0.7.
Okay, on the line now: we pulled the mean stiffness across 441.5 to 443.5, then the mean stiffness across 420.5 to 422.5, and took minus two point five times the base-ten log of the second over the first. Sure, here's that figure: 0.08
